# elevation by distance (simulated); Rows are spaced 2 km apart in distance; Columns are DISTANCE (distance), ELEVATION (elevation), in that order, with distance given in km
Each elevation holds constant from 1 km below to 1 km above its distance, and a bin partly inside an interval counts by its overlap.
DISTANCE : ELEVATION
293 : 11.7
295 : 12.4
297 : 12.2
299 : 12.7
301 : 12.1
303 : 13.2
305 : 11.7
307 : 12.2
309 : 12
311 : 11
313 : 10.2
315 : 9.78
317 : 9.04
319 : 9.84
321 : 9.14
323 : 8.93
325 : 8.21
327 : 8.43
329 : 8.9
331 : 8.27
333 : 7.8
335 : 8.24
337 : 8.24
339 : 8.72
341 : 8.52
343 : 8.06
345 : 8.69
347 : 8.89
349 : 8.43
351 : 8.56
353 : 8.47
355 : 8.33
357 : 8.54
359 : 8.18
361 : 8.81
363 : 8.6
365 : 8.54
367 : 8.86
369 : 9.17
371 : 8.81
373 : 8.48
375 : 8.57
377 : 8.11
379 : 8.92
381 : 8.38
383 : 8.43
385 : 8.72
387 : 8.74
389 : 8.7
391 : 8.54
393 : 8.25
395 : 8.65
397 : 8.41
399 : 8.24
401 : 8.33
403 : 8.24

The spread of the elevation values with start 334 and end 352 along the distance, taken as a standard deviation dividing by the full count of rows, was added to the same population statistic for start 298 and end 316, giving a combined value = 1.3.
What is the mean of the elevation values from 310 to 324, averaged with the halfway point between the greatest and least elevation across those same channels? 9.8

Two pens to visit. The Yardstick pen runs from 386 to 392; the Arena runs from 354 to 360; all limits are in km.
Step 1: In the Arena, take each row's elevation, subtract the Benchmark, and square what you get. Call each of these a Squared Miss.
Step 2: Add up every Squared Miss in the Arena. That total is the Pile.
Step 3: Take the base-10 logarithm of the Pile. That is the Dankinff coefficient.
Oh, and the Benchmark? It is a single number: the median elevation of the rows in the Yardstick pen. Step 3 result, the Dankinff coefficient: -0.36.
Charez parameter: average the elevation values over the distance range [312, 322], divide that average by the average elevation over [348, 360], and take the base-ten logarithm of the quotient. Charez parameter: 0.057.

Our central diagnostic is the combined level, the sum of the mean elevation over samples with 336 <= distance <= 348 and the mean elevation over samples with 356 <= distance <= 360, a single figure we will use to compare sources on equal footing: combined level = 16.88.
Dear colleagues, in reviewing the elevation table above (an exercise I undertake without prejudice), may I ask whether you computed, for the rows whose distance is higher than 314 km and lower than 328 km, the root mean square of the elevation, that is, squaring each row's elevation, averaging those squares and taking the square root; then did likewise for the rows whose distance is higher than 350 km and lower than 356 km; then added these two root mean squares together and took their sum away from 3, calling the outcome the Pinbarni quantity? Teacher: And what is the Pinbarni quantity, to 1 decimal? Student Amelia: -14.5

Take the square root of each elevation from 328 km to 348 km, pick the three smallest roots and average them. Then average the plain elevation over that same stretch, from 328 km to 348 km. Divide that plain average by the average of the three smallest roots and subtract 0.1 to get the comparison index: 2.88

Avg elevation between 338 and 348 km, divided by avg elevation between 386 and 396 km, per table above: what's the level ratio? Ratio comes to 1.00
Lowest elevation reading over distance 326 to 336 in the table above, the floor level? 7.8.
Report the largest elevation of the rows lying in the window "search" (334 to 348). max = 8.89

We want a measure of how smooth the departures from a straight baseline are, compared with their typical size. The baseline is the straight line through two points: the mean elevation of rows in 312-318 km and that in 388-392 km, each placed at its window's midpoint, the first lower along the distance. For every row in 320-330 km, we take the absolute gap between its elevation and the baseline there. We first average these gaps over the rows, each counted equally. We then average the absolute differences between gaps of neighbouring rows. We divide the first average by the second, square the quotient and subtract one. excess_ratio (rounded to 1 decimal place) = 3.0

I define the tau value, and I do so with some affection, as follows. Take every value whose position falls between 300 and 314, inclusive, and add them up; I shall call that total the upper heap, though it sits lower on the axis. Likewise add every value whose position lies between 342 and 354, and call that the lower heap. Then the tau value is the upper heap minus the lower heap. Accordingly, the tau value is 31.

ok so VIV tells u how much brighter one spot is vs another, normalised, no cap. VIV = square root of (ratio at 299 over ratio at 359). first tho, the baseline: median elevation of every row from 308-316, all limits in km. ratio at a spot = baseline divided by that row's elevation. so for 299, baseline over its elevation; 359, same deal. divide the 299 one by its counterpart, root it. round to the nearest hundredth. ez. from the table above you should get 0.80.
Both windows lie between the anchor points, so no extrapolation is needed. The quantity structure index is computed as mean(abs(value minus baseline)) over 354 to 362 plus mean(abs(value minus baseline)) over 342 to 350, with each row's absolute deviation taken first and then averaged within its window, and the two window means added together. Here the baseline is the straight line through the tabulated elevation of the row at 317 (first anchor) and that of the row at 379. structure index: 0.96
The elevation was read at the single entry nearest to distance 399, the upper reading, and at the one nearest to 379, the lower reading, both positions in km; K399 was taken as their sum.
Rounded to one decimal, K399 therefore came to 17.2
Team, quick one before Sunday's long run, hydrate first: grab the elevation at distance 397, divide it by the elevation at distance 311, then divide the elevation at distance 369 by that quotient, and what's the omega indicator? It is 12.0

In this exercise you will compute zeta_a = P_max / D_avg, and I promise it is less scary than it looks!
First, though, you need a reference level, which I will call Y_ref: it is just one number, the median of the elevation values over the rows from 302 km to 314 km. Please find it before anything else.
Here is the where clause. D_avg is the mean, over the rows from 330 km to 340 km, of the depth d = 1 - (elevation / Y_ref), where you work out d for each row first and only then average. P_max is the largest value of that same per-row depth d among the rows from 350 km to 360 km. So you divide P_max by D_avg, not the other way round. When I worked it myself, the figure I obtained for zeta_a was 1.0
